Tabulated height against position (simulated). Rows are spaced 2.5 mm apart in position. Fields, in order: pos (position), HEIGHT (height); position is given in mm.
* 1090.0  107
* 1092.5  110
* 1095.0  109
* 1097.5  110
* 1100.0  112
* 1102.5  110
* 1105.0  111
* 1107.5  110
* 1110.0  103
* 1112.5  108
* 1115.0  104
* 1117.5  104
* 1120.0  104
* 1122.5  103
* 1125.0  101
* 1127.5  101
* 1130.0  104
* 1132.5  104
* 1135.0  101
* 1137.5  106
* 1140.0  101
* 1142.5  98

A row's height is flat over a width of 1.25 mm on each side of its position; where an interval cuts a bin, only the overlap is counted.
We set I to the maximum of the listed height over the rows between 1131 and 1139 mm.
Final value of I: 106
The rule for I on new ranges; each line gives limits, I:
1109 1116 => 108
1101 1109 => 111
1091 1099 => 110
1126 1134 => 104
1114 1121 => 104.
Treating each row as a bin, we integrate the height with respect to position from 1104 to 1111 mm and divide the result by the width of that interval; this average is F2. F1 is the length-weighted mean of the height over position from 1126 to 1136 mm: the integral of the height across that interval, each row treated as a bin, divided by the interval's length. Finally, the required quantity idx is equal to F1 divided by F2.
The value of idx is 0.95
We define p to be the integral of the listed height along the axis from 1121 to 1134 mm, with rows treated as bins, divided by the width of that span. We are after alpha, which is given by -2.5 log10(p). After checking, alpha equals -5.03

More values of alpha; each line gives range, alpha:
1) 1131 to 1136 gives -5.03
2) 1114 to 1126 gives -5.03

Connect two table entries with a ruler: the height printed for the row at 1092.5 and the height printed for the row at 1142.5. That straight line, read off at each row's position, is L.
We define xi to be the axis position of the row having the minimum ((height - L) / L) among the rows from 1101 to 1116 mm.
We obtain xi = 1110.0 mm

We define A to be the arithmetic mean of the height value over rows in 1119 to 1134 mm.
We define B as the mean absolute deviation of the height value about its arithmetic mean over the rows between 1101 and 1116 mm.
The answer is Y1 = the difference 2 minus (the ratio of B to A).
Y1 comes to 1.97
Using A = 103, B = 2.8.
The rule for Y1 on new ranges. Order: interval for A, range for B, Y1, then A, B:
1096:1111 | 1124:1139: 1.98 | 109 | 1.8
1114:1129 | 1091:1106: 1.99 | 103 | 0.8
